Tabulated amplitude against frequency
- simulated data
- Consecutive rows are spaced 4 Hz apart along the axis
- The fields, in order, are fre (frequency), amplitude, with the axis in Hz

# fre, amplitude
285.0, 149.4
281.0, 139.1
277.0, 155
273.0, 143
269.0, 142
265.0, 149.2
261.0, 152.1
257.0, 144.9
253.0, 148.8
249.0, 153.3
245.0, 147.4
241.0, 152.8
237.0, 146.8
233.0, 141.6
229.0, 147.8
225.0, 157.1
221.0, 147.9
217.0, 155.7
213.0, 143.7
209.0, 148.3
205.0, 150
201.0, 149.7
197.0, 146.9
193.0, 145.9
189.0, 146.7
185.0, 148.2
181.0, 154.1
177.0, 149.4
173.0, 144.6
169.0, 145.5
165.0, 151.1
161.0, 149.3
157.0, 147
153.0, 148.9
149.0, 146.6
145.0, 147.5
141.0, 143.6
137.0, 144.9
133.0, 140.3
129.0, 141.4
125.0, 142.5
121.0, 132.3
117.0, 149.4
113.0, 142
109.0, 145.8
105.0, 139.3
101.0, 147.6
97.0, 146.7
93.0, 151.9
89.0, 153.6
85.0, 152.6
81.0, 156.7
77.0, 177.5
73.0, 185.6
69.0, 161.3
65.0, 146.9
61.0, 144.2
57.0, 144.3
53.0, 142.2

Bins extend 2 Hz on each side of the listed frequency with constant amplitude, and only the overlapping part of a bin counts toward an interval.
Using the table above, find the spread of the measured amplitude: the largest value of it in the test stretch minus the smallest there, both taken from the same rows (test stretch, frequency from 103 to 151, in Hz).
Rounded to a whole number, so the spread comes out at 17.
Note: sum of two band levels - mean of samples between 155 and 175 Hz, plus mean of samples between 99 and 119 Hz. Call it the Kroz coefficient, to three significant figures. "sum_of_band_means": 292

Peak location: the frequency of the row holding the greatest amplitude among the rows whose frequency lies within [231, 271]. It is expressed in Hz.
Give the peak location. 249.0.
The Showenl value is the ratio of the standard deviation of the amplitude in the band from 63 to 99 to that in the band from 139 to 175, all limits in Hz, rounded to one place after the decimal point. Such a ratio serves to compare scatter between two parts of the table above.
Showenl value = 5.7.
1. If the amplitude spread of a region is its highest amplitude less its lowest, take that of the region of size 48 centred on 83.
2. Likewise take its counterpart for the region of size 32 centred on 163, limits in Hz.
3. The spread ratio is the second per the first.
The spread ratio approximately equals 0.1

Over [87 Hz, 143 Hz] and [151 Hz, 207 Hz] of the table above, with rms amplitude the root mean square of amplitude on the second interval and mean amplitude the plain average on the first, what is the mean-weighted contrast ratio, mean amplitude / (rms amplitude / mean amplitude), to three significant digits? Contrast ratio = 140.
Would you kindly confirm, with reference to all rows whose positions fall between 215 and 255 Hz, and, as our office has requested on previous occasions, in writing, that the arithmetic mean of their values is 150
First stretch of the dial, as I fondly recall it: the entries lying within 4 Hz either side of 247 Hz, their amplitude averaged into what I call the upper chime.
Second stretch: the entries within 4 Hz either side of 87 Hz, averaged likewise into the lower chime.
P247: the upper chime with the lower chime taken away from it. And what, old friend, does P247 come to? -3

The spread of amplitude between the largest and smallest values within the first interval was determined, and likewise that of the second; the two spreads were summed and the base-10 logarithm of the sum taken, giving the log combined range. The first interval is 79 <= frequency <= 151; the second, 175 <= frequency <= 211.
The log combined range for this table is 1.51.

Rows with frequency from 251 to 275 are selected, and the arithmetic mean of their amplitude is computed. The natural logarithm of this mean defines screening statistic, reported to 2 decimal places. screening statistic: 4.99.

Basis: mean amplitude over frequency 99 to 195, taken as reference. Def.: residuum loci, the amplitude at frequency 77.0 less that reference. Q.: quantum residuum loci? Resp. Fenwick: 32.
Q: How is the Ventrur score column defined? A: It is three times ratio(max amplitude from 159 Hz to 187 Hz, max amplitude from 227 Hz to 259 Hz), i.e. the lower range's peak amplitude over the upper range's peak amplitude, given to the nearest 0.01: 3.02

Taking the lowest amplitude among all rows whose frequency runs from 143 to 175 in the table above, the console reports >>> 144.6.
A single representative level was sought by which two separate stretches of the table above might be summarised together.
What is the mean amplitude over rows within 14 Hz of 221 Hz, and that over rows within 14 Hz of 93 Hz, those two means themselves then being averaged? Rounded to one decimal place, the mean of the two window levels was 149.3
